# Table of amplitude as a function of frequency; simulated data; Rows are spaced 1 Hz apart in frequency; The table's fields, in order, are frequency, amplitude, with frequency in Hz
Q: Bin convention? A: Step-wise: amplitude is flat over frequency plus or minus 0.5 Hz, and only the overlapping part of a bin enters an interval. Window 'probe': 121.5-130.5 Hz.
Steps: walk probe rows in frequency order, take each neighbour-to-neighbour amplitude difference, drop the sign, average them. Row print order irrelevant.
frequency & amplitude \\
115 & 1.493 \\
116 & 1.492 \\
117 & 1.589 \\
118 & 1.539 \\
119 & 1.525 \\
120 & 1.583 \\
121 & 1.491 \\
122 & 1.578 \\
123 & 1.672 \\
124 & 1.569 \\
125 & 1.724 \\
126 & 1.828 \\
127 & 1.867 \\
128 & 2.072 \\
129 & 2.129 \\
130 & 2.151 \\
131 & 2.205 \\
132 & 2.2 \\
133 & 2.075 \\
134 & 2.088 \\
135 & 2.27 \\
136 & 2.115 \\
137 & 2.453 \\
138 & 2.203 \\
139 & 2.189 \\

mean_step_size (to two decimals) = 0.10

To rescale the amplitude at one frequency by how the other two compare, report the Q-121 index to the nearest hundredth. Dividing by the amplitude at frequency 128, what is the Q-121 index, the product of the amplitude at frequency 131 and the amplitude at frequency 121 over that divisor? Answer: 1.59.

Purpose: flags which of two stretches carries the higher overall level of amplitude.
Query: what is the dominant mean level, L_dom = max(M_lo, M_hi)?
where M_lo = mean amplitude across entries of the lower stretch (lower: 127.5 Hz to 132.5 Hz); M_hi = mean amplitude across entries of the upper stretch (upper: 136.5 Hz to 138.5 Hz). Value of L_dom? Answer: 2.33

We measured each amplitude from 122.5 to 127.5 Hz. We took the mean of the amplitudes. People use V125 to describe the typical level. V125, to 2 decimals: 1.73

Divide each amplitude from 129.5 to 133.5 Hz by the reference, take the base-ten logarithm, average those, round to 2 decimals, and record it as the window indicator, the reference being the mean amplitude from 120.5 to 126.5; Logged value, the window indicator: 0.12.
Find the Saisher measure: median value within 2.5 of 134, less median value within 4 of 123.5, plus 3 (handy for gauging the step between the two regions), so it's 3.49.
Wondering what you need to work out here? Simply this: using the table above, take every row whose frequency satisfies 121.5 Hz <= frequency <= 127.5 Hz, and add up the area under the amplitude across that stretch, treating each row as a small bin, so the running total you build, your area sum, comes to 10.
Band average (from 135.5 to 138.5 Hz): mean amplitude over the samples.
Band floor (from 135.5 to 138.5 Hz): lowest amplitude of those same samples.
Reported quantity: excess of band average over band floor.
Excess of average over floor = 0.14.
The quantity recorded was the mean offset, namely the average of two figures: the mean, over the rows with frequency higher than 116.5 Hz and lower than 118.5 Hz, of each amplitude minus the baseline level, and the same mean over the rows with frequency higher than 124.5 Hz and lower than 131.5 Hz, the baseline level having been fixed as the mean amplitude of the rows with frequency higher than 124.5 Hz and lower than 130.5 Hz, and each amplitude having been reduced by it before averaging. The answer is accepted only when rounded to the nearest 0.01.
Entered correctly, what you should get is -0.18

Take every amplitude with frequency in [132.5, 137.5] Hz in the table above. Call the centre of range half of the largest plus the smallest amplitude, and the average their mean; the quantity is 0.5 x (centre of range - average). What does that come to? 0.032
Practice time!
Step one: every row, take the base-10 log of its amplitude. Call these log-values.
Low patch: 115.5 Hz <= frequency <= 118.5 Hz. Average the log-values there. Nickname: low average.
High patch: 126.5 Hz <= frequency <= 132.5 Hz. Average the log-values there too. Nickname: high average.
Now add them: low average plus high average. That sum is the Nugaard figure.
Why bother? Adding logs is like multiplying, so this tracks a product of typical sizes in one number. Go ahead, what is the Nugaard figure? 0.51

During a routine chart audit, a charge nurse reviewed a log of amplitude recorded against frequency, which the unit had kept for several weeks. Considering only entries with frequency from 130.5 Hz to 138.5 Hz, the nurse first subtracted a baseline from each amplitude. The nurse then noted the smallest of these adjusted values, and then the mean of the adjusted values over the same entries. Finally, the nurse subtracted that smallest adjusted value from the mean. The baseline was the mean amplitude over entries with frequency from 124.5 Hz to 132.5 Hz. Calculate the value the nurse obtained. 0.13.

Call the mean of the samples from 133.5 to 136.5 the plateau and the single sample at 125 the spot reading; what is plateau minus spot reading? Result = 0.4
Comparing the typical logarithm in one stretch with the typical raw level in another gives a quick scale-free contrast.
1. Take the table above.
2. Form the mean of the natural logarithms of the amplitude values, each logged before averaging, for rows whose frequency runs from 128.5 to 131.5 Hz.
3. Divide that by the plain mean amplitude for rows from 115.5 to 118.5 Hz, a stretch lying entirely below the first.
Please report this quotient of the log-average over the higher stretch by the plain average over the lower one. 0.50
